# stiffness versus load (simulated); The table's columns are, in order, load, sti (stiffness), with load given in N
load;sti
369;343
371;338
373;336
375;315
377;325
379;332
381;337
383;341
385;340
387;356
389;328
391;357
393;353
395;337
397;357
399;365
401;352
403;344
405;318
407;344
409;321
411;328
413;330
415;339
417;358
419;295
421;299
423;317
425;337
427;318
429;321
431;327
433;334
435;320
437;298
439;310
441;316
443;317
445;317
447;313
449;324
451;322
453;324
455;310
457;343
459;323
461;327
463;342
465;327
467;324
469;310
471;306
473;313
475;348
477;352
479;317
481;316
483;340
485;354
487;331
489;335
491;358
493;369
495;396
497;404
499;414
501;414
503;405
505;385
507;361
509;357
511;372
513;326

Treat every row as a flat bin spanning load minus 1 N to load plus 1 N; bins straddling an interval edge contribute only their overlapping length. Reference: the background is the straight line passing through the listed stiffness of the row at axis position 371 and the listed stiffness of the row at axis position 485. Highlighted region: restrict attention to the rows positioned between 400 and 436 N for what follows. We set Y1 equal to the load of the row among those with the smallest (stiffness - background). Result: 419 N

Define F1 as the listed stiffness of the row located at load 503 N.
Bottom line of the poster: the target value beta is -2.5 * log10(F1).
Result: -6.52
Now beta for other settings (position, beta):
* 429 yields -6.27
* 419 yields -6.17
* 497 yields -6.52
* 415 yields -6.33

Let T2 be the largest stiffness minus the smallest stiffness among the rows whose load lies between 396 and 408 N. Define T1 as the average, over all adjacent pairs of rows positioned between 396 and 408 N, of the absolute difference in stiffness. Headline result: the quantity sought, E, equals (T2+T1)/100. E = 0.63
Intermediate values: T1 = 16.2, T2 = 47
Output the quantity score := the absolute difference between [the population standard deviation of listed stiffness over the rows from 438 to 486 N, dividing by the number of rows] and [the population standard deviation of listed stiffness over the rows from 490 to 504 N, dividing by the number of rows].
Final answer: 7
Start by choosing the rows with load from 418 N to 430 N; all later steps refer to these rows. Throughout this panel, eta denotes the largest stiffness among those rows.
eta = 337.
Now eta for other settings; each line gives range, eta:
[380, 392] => 357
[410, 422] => 358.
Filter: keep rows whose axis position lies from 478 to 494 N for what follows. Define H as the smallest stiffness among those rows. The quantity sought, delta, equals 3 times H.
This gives 948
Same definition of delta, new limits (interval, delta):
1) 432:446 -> 894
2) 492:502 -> 1107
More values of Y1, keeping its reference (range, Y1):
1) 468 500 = 471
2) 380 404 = 389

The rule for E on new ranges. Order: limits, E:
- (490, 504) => 0.67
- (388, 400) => 0.52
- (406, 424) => 0.81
